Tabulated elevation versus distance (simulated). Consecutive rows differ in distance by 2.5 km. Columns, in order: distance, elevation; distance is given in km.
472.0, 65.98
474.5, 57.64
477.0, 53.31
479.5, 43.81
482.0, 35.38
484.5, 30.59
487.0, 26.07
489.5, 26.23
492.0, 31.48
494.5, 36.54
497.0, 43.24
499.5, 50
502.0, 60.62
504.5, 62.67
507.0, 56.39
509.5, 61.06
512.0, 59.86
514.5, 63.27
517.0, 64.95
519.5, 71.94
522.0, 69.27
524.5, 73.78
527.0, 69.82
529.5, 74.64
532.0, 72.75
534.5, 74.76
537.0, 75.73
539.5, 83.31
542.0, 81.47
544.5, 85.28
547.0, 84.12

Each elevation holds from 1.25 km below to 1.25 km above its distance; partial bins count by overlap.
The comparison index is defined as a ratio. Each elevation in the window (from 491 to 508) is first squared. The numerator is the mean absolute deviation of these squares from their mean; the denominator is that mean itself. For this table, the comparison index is 0.38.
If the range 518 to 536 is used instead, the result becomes 0.05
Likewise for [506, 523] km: 0.13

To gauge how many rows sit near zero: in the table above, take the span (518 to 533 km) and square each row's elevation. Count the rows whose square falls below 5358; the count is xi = 4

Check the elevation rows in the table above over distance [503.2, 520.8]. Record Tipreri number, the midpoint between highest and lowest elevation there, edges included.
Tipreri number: 64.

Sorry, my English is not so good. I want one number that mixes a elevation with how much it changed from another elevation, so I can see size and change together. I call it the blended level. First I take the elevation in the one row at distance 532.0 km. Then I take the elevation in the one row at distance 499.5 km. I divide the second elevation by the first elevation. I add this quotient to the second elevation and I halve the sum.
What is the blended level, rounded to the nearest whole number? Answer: 25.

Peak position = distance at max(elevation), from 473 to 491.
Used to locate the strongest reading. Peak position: 474.5 km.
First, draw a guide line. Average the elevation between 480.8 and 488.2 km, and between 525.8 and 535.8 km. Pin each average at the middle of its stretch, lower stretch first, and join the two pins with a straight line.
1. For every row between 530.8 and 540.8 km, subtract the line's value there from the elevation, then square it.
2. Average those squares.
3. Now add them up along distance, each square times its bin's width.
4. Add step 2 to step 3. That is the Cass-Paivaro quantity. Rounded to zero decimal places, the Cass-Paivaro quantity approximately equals 52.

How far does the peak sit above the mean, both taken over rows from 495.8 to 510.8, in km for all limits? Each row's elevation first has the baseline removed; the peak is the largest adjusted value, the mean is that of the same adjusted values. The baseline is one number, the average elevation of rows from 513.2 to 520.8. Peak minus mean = 7.0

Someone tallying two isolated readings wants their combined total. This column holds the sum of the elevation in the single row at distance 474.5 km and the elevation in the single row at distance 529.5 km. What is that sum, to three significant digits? 132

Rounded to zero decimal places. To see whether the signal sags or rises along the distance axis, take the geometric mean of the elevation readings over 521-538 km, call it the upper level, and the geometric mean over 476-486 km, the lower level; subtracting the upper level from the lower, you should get -33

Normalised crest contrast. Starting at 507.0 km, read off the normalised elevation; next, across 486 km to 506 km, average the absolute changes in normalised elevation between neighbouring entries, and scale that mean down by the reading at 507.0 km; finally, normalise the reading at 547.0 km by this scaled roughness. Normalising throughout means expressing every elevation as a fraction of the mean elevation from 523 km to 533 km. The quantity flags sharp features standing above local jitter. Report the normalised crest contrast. 12.5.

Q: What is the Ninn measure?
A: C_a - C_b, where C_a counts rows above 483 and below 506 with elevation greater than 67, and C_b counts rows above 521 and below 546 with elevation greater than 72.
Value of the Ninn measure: -8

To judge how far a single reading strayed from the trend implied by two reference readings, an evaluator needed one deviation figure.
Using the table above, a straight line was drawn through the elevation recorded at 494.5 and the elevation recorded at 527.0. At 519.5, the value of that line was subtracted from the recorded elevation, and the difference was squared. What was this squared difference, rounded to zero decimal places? 96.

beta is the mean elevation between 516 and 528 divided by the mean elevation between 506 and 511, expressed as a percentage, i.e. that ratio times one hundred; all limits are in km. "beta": 119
